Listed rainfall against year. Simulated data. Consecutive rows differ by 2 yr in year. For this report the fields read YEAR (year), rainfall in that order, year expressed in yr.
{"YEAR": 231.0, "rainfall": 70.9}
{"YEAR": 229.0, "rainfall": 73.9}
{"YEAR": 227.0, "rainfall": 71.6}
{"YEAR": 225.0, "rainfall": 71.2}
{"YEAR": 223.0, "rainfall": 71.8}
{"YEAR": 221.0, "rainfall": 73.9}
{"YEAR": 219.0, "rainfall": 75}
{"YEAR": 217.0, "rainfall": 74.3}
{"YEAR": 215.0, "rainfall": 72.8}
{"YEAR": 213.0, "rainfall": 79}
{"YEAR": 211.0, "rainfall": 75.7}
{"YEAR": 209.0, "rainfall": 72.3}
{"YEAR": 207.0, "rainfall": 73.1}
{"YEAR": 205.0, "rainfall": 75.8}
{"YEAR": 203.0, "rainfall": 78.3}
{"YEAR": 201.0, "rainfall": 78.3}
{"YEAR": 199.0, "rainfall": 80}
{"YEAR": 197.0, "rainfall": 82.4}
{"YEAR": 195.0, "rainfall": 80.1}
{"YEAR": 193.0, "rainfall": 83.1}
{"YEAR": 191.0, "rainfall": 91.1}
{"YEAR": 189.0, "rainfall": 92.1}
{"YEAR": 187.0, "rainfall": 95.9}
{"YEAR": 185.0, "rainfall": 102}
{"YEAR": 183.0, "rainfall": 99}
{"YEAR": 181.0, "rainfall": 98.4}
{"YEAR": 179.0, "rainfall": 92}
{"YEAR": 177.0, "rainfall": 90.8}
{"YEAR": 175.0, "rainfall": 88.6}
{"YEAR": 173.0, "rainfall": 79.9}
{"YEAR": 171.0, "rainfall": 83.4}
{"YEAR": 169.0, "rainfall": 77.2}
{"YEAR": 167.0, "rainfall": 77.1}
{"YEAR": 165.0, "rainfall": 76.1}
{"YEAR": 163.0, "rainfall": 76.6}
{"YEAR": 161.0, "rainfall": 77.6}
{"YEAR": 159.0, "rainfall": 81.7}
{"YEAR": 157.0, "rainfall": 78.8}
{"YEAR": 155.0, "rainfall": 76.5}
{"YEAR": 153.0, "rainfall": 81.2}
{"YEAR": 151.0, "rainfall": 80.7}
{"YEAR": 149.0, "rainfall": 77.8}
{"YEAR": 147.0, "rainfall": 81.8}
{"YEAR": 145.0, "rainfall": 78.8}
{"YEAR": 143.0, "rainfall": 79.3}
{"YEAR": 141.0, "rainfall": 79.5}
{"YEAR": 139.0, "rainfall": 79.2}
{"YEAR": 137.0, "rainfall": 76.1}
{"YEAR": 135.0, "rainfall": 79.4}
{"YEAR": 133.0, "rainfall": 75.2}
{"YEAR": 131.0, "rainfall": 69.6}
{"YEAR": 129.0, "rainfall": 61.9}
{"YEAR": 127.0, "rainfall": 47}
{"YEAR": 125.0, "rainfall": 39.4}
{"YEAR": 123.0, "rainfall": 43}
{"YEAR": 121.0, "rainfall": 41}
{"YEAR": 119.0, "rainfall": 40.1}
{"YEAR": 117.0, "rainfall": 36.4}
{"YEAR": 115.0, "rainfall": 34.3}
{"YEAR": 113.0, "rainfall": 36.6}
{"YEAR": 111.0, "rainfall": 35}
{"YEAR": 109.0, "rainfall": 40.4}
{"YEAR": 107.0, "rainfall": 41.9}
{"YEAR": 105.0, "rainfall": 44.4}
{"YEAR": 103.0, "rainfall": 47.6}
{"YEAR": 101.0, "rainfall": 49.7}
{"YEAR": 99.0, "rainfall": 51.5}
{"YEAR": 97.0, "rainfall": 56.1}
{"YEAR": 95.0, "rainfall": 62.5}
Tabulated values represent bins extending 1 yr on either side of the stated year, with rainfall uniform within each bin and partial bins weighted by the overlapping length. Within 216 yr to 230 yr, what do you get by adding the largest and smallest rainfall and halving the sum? 73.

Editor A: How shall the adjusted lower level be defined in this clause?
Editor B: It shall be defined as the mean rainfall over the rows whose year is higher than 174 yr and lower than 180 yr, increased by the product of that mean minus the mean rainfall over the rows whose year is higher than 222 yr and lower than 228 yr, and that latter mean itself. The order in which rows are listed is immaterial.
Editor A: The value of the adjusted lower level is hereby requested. 1445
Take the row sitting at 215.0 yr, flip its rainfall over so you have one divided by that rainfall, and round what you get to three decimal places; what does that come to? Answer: 0.014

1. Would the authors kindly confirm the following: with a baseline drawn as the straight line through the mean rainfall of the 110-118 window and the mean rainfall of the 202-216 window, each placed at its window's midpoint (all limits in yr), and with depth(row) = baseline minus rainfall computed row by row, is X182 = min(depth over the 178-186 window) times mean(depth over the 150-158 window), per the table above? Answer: 992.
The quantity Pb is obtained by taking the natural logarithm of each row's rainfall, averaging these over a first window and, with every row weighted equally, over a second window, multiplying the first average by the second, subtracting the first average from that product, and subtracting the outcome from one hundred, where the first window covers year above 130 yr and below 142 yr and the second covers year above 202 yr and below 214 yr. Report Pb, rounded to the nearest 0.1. 85.6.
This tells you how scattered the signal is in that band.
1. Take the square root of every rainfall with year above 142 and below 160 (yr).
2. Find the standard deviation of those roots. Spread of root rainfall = 0.10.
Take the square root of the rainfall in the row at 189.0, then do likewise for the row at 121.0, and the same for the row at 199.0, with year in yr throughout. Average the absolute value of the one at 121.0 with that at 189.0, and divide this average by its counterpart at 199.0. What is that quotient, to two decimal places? 0.89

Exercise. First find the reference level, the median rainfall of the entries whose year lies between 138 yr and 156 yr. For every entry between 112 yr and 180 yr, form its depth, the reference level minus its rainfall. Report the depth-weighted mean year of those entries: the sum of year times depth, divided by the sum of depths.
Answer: 115.4 yr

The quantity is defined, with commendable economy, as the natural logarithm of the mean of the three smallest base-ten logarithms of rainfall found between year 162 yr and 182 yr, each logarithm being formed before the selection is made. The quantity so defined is 0.634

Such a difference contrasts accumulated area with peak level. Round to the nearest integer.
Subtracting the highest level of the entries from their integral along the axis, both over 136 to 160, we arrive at 1821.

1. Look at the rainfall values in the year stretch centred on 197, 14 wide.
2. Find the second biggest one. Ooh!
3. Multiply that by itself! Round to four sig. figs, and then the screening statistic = 6906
